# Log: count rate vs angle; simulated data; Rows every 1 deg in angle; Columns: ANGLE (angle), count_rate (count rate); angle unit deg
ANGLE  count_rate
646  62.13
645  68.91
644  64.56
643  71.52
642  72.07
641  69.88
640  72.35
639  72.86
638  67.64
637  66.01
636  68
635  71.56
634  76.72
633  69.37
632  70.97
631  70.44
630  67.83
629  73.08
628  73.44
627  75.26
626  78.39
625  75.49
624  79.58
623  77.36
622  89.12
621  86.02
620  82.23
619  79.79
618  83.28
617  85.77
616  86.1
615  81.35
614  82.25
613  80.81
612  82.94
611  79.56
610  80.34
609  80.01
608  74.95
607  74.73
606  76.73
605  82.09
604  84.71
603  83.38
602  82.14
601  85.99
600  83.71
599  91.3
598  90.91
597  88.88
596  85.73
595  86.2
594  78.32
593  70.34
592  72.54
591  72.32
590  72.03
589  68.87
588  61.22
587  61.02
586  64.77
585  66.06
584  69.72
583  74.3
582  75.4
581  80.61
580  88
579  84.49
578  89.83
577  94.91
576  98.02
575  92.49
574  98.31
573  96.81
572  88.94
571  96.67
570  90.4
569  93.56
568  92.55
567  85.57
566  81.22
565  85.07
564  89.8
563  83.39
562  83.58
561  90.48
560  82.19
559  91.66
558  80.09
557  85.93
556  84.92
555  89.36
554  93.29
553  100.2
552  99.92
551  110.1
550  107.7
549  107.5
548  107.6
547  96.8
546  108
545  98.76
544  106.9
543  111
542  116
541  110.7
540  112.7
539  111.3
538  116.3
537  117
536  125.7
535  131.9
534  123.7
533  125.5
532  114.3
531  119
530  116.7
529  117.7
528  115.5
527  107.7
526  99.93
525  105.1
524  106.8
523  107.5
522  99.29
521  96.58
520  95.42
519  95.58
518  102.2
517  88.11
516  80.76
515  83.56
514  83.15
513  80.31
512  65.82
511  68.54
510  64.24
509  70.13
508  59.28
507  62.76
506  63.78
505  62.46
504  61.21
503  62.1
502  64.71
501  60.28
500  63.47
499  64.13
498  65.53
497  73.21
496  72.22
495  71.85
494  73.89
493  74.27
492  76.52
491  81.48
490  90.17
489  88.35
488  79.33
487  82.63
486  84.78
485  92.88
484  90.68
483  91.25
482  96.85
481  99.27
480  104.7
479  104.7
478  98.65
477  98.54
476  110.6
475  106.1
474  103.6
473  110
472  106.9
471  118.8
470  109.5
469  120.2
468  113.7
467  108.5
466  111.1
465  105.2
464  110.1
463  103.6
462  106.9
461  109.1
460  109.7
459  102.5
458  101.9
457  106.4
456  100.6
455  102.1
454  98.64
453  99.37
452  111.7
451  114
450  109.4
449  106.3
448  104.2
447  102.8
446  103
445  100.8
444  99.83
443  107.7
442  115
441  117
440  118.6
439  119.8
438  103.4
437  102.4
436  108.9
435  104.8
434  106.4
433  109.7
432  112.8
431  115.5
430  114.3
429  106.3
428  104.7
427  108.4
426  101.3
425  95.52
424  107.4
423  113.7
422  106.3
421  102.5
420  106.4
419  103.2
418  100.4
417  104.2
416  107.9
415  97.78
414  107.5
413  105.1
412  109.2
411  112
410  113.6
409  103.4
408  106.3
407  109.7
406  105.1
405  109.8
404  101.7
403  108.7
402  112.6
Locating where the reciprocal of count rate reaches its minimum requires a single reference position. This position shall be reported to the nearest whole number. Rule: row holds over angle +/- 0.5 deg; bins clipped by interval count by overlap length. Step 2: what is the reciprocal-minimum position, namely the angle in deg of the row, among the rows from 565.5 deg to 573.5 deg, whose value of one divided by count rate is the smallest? 573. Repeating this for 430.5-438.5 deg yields 431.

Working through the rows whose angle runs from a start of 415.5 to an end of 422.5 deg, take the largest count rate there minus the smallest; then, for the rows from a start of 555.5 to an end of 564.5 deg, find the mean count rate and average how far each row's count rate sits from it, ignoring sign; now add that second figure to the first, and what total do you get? 10.8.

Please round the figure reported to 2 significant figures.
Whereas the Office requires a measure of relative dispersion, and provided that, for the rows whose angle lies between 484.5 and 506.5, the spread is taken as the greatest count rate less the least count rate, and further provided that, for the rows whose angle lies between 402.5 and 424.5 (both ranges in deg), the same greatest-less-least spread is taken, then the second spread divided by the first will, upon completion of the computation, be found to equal 0.49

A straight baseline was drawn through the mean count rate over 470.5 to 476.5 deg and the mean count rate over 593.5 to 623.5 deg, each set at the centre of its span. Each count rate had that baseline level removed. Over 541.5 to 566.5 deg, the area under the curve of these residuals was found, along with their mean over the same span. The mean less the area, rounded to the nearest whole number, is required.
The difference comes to -50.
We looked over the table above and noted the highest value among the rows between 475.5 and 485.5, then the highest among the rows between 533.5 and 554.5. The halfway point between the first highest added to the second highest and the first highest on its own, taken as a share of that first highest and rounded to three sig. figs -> 1.60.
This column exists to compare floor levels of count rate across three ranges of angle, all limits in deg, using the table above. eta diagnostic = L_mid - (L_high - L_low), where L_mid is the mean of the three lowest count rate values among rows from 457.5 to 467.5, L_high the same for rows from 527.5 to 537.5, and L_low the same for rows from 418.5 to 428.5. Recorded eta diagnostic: 87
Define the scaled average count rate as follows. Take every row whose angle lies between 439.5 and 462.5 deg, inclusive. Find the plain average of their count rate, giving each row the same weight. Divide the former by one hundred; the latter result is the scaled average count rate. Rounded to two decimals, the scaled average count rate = 1.06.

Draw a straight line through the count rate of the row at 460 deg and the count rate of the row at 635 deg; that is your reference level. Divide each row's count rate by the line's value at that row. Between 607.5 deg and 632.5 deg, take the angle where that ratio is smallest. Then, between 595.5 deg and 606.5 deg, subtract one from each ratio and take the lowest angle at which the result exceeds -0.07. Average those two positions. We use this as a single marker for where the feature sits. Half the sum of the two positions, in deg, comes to 613.0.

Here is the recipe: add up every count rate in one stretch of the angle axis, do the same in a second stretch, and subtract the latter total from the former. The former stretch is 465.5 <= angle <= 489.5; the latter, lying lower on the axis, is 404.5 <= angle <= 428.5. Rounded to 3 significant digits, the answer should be -110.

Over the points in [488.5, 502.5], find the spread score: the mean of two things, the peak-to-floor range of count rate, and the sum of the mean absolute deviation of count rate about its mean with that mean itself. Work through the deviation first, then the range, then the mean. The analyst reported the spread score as 54.8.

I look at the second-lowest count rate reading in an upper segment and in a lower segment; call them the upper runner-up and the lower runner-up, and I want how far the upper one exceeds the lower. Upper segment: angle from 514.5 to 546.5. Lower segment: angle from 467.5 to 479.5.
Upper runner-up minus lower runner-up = -15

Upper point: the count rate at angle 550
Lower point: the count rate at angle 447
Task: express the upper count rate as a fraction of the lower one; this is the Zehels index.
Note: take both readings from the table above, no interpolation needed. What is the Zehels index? 1.0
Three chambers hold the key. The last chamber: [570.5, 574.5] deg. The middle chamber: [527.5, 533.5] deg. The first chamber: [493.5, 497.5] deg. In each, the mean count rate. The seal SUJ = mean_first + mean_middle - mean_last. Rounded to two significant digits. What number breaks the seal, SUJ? 96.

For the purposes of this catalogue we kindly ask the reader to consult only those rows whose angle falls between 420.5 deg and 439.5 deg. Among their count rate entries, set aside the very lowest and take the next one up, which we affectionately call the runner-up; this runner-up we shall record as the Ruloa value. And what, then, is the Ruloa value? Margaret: 101.3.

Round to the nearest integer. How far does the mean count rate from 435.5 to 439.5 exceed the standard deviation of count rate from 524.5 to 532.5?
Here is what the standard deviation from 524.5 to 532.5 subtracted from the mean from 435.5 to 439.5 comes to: 102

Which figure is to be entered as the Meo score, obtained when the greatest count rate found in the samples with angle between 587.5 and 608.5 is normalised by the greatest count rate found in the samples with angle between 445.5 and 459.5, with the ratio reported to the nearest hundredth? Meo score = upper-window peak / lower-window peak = 0.80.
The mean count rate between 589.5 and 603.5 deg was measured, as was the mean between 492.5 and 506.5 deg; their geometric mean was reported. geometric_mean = 74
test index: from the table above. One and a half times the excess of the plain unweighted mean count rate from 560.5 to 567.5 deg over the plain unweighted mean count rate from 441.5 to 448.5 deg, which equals -29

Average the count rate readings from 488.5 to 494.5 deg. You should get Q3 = 81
